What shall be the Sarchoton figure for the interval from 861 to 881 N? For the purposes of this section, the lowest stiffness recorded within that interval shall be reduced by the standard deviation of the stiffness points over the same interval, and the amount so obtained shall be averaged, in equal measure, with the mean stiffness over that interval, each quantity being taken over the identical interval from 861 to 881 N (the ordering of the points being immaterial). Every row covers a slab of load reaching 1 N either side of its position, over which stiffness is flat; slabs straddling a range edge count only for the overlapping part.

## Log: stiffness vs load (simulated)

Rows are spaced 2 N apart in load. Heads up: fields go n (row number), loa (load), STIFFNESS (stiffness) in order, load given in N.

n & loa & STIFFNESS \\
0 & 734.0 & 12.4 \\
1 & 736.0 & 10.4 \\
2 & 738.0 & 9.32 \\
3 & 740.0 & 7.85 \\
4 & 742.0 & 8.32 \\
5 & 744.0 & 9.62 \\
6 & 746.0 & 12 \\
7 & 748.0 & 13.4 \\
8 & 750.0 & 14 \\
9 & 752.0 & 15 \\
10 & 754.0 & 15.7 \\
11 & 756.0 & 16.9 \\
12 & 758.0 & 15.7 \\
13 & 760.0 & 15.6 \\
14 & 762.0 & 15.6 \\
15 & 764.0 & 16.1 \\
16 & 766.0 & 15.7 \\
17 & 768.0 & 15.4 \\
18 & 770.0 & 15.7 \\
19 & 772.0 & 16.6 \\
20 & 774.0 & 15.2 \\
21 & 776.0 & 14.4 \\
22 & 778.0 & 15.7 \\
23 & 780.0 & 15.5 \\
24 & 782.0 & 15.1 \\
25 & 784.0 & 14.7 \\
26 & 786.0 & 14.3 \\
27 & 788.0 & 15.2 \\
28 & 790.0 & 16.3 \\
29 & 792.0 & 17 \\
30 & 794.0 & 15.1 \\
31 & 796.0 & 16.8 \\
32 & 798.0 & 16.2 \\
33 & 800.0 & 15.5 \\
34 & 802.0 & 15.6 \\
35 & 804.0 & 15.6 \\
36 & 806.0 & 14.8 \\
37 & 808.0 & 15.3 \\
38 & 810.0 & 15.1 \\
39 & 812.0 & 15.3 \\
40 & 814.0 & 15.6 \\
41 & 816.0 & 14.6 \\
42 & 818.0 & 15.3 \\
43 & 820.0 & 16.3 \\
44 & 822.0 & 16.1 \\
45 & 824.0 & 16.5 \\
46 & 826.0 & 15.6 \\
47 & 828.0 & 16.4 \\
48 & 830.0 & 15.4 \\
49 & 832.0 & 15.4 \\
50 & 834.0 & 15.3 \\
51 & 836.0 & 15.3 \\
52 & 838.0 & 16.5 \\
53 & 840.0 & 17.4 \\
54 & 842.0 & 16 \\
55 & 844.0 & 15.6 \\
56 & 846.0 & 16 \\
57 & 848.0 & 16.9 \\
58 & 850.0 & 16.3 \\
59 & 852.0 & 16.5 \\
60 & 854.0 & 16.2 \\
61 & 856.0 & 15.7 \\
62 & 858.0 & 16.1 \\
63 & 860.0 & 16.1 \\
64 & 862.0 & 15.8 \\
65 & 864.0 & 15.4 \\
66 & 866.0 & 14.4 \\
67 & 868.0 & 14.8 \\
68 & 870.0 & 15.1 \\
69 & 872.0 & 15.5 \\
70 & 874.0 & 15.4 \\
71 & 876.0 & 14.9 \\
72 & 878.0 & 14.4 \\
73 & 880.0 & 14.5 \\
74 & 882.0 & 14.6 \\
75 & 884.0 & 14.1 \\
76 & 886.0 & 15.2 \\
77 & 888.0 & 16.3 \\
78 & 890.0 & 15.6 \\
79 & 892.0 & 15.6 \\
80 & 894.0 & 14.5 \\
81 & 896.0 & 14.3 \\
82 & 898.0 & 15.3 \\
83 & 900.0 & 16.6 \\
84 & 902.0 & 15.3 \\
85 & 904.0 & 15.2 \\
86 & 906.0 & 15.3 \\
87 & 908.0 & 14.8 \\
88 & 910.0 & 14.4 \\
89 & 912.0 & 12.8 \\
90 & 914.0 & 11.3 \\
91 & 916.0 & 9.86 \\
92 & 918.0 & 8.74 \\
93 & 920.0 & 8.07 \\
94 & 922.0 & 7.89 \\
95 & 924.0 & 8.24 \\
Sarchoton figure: 14.5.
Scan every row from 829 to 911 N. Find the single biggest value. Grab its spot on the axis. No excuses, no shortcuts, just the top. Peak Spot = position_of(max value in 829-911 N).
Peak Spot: 840.0 N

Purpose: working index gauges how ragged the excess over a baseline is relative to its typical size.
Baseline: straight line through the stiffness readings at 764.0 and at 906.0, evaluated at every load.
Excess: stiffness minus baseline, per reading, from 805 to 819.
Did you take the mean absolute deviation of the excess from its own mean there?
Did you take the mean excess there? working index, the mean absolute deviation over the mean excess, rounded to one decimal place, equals -0.4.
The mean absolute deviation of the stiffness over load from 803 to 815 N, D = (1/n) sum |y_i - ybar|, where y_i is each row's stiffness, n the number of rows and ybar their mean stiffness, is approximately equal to 0.22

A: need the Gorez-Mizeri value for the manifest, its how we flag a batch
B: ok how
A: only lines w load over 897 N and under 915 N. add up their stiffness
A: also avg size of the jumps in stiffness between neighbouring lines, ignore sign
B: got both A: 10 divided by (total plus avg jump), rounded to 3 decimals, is 0.076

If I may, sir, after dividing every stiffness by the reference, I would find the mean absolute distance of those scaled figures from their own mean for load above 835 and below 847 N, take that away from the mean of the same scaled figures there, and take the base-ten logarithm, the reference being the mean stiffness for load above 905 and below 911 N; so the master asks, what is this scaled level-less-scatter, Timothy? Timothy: 0.022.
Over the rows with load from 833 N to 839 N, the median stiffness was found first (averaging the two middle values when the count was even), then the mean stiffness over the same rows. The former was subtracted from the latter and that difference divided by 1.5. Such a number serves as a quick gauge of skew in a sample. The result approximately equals 0.27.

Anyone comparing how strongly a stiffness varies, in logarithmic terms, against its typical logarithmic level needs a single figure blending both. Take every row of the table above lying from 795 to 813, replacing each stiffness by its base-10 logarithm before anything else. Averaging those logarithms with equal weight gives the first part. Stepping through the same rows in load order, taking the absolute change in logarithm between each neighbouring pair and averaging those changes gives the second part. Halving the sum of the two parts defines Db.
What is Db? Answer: 0.602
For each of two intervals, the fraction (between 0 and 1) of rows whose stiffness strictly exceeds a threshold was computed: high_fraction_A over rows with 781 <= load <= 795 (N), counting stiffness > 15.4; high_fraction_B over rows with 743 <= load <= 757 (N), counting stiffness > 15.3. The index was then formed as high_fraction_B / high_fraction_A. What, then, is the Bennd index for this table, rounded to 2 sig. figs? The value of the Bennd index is 1.0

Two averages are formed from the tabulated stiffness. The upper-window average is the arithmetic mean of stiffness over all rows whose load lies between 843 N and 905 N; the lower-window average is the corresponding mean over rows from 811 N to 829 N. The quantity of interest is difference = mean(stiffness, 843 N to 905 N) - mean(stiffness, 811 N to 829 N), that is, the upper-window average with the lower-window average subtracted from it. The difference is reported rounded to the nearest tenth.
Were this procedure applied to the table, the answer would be -0.3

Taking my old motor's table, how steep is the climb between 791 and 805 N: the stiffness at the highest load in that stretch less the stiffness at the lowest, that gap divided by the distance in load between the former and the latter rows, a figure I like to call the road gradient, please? -0.12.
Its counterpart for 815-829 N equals 0.15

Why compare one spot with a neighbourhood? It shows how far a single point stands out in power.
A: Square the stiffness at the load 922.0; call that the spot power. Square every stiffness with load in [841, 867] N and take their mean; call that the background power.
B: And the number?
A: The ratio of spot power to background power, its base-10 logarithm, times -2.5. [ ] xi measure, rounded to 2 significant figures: 1.5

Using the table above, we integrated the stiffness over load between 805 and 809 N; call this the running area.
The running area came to 60.2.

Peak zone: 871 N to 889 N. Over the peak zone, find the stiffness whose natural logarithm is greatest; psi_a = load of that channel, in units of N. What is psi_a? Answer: 888.0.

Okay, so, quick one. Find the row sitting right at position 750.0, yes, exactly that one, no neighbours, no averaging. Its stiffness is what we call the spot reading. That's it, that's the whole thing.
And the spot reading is 14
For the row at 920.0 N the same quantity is 8.07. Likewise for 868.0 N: 14.8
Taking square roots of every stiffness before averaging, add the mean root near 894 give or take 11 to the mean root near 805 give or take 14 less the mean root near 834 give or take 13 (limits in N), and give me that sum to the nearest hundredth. 3.86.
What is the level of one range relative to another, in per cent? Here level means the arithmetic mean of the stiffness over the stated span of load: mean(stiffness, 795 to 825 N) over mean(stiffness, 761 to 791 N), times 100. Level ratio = 101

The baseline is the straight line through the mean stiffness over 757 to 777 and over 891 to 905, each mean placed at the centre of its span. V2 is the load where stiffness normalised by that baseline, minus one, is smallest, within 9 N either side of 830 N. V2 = 834.0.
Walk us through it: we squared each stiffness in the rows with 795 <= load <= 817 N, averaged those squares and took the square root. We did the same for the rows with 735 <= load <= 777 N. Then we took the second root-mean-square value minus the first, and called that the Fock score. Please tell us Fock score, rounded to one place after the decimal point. -1.5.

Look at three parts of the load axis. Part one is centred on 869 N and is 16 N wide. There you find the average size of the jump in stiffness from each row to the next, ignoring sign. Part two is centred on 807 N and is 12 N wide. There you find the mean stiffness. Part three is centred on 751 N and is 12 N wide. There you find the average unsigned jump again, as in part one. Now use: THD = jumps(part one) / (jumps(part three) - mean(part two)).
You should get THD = -0.031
